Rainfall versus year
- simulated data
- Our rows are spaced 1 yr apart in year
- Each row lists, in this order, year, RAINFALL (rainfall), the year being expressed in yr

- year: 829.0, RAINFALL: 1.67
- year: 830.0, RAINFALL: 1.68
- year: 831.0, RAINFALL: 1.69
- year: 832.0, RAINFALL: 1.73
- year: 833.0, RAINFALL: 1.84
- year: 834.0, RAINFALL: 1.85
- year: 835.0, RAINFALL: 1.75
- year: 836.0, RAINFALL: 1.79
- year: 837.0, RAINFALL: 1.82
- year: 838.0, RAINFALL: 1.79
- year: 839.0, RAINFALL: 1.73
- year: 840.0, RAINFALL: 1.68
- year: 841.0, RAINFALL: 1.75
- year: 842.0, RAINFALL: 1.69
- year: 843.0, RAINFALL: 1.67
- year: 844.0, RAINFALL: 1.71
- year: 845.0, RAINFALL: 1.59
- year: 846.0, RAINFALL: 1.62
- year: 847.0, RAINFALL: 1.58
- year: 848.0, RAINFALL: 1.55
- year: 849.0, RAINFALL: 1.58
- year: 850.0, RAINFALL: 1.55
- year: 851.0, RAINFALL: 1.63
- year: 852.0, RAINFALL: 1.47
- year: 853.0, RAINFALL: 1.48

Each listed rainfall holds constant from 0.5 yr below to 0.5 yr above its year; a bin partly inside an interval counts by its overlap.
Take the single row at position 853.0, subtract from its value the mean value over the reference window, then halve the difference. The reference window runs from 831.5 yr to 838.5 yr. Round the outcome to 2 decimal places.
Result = -0.16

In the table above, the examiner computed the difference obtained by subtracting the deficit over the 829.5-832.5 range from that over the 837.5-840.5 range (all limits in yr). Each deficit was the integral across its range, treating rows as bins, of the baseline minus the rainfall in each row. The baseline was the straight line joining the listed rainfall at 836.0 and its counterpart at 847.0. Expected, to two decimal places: -0.56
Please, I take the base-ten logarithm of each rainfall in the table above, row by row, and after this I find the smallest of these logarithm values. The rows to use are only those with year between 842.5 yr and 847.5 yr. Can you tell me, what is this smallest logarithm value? 0.20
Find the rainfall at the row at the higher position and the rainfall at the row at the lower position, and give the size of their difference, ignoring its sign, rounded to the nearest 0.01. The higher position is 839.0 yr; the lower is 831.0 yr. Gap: 0.04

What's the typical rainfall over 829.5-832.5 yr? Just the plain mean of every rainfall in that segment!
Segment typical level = 1.70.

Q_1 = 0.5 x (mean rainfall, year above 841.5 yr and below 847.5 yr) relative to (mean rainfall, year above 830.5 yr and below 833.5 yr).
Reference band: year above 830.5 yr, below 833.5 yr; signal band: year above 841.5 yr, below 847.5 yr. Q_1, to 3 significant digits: 0.469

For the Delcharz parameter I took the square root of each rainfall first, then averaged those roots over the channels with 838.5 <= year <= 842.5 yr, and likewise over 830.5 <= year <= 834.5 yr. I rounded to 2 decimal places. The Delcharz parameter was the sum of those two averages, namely 2.64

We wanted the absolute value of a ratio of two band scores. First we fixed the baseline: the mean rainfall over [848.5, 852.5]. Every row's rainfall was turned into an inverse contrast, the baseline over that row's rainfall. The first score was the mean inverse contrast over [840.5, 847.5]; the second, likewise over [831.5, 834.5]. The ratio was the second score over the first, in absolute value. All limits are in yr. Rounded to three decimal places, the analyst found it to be 0.918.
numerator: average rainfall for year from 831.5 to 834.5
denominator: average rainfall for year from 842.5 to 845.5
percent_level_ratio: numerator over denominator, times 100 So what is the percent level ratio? 109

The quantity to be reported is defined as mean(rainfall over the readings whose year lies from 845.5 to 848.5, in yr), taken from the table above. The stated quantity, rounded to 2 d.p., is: 1.58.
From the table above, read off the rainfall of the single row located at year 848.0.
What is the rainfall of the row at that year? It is 1.55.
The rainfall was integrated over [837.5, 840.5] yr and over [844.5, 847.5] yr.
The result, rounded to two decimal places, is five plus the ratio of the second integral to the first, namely 5.92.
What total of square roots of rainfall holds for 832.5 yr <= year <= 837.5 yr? 6.73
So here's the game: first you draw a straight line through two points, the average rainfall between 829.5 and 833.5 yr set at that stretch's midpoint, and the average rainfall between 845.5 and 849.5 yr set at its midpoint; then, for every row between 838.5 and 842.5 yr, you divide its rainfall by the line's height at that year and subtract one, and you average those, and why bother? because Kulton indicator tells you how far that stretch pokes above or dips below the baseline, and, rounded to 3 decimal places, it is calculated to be 0.038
